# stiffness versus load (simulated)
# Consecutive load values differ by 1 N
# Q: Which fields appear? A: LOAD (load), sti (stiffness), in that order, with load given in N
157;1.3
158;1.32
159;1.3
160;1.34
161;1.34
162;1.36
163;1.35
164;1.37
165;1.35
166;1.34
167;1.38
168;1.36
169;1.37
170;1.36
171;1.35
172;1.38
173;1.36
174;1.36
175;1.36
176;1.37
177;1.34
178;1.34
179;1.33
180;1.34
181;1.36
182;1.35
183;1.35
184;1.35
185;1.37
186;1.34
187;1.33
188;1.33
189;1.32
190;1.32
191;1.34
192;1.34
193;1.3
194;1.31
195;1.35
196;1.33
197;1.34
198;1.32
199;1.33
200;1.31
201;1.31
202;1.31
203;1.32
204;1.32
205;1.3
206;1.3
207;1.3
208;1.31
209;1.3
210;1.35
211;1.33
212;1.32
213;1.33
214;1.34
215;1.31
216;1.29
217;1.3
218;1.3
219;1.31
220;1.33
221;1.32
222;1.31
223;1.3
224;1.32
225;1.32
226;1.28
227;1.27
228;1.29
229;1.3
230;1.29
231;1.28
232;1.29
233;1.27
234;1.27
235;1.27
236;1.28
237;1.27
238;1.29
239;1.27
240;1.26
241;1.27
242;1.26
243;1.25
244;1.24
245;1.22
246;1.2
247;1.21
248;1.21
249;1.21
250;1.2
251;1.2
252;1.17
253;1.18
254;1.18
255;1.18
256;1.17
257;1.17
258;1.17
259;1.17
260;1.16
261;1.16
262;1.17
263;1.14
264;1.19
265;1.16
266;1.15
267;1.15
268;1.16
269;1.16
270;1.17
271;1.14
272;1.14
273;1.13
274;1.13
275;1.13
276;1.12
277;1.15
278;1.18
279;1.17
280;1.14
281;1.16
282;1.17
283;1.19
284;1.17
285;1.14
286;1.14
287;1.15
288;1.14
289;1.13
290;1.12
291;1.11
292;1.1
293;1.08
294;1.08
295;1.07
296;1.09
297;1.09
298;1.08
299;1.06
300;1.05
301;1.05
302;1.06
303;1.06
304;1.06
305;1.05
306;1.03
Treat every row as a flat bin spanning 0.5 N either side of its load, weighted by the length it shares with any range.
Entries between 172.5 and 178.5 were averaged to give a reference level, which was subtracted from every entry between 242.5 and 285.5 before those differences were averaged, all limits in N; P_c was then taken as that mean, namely -0.18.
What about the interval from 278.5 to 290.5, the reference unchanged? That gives -0.20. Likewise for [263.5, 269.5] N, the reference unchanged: -0.19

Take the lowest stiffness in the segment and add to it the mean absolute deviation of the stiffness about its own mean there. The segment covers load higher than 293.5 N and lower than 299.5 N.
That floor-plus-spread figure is 1.069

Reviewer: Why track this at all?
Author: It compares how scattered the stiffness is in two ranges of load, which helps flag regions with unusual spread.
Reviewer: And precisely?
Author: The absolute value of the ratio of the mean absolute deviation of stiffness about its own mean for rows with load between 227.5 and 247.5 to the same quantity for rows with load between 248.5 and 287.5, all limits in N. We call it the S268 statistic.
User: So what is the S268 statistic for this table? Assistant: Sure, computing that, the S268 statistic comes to 1.2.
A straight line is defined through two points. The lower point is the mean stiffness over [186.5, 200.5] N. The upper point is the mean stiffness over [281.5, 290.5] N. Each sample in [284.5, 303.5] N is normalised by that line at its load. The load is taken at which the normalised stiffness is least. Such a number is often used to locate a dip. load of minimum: 300 N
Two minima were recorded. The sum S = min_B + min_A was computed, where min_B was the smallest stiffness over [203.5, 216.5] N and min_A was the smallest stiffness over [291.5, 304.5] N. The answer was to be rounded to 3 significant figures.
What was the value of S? 2.34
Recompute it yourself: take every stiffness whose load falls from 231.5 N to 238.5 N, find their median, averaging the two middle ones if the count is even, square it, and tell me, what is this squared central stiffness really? 1.61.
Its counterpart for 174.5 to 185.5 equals 1.82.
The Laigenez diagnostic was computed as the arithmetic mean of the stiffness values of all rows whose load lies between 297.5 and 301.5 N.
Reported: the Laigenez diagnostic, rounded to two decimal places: 1.06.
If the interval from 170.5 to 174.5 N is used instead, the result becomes 1.36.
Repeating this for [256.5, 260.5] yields 1.17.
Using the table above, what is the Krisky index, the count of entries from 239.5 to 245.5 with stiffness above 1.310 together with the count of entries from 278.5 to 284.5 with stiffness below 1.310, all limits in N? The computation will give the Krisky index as 6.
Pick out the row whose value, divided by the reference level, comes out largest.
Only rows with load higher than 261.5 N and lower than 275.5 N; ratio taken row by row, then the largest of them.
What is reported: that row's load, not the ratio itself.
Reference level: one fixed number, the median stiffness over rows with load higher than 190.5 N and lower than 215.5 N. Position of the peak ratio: 264 N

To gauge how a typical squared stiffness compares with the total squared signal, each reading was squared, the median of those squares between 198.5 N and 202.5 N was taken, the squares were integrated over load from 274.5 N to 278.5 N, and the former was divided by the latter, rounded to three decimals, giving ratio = 0.327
